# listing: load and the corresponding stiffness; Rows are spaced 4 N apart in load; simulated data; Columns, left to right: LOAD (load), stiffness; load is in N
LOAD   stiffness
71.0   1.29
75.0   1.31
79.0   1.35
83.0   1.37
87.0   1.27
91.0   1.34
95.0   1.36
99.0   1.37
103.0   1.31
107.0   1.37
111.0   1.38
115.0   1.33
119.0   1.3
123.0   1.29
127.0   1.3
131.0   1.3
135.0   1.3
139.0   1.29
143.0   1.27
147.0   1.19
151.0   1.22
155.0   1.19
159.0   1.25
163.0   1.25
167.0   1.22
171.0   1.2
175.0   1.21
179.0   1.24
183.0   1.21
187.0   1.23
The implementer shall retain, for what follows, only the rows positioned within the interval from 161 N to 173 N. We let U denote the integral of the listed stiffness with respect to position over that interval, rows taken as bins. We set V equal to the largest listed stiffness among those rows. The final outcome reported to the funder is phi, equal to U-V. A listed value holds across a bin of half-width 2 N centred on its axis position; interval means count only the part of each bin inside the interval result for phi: 13.4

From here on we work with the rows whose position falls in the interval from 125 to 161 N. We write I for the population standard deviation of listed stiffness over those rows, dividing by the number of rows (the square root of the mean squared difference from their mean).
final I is 0.044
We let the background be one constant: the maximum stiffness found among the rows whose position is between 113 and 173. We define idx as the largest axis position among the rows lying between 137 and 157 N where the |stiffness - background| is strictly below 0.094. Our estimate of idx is 143.0 N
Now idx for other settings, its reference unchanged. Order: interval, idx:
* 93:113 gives 111.0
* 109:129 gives 127.0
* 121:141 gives 139.0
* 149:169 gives 163.0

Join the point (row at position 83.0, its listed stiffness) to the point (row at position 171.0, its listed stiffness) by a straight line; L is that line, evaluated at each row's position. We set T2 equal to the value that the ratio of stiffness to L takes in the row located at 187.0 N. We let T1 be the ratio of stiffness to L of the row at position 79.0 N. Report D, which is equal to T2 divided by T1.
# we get 1.07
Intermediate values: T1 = 0.98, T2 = 1.05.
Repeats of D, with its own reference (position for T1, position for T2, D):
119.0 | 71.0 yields 0.93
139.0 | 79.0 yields 0.96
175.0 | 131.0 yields 1.00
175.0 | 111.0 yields 1.03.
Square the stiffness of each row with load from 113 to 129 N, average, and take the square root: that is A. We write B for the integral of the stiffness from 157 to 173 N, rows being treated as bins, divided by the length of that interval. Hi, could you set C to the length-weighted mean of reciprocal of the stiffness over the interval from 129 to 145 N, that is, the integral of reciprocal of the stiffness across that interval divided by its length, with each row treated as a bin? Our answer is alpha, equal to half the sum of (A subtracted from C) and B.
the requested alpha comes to 0.350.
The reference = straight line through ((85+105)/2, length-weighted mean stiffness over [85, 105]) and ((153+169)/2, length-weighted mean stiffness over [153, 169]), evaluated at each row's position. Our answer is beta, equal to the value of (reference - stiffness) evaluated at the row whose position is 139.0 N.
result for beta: -0.028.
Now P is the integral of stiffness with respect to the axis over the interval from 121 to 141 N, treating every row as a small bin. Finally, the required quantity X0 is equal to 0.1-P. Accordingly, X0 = -26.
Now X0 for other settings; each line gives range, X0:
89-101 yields -16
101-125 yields -32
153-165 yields -15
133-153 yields -25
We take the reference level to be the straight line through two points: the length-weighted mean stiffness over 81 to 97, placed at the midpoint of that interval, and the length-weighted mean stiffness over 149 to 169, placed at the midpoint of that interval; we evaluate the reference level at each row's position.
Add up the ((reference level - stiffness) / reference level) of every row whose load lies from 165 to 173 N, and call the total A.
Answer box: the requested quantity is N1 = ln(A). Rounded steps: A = 0.001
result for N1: -7.2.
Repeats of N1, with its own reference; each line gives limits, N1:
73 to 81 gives -3.4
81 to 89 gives -3.4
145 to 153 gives -2.8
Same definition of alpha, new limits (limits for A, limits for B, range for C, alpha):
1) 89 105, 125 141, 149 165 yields 0.384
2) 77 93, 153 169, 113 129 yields 0.330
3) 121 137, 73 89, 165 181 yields 0.424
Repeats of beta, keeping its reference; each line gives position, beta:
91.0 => -0.004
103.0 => 0.008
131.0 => -0.026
